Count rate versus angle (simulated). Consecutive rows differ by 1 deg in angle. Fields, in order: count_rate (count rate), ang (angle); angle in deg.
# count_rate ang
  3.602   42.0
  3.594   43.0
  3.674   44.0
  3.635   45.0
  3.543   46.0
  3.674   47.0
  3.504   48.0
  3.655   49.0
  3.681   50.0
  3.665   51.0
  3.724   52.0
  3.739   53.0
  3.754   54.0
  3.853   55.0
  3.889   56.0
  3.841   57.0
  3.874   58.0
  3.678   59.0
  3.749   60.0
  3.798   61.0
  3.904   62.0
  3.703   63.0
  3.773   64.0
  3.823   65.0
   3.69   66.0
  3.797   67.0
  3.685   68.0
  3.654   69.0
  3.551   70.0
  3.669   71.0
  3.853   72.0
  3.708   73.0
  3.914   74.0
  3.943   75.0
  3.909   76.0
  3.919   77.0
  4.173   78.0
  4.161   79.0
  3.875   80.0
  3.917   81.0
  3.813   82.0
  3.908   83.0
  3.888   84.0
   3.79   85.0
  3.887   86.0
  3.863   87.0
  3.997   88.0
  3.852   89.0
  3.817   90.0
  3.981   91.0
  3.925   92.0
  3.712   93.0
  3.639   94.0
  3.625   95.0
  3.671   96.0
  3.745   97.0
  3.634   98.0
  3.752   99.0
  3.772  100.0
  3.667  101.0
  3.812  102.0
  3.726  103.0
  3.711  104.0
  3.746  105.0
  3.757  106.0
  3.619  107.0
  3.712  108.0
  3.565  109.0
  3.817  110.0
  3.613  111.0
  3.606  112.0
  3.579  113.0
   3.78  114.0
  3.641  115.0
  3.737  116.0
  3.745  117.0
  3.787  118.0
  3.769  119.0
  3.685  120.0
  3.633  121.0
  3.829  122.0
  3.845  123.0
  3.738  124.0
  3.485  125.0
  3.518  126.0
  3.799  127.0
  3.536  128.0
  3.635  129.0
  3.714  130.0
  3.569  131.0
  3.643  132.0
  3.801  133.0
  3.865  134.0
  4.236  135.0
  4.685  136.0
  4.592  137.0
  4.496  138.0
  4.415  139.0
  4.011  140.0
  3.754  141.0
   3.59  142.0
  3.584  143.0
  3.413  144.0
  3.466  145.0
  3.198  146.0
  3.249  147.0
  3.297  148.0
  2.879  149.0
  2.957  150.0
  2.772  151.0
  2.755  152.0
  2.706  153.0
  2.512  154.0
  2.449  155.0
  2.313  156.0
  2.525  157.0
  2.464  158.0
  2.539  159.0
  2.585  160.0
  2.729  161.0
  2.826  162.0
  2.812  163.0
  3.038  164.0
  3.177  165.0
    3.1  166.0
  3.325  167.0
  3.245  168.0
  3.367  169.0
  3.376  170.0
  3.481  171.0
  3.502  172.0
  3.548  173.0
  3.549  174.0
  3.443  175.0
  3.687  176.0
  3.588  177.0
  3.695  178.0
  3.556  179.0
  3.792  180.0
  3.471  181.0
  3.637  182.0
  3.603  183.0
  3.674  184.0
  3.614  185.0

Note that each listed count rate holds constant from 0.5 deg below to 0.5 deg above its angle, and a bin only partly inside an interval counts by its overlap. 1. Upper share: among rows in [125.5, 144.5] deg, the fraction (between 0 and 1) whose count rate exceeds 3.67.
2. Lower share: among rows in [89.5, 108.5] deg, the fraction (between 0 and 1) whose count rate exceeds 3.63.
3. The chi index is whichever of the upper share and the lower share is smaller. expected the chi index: 0.58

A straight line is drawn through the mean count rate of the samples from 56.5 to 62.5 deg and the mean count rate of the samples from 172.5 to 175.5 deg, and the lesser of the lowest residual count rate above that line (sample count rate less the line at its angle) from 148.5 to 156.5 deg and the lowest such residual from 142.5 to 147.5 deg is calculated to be -1.2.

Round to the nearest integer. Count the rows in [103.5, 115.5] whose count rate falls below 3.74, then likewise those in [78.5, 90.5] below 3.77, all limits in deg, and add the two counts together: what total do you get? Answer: 8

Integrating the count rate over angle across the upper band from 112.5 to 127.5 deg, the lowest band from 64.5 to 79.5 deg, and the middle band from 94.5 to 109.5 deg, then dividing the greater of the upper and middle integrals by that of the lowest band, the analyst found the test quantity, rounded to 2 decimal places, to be 0.97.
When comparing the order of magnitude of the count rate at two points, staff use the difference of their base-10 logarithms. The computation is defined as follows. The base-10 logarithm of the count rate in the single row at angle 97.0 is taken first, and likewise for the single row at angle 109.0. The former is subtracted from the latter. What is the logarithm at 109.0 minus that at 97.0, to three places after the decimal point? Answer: -0.021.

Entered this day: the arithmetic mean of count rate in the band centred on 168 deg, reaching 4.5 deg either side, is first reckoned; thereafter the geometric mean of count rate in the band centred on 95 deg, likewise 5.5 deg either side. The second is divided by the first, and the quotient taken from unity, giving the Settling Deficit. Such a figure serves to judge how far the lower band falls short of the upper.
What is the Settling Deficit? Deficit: -0.14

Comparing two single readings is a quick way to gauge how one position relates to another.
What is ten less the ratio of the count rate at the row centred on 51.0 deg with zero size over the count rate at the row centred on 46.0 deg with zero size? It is 8.97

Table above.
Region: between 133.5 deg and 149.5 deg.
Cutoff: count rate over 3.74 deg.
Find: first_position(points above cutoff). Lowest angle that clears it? 134.0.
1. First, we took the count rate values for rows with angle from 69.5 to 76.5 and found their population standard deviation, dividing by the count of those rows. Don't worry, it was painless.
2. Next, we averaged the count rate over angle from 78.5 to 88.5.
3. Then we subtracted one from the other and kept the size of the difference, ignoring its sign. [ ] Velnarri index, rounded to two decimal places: 3.77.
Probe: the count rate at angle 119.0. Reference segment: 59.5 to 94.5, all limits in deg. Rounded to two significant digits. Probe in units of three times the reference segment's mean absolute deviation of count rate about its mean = 12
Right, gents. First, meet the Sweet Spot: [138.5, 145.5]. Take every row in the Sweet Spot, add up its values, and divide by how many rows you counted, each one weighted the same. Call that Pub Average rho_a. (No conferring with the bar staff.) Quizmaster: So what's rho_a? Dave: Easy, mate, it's 3.75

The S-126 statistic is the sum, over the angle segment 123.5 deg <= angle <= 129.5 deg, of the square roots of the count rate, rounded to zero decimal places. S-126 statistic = 11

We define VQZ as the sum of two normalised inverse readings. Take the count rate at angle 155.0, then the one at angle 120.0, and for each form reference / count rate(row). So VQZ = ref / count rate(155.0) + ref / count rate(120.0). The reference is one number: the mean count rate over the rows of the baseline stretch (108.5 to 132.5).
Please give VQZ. 2.5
